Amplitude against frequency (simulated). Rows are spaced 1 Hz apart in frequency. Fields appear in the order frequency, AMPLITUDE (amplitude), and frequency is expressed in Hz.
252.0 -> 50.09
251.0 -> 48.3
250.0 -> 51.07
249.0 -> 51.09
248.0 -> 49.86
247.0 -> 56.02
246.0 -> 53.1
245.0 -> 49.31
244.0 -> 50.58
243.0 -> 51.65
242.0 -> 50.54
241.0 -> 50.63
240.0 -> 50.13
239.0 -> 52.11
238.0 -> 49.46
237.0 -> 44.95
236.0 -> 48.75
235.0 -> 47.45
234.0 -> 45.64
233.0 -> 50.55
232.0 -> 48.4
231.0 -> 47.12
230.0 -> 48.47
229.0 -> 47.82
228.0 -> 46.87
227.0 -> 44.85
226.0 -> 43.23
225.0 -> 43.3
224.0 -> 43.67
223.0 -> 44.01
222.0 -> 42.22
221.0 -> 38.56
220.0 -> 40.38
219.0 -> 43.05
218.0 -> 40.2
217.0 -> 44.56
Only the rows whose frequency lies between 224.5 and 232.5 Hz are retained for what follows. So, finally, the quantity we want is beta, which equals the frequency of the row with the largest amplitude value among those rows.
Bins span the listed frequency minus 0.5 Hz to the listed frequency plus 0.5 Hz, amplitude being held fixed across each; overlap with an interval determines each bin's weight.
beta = 230.0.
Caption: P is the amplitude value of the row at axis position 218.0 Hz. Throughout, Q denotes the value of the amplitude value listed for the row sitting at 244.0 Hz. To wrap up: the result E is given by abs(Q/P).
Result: 1.26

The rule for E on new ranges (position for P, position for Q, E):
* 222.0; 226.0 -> 1.02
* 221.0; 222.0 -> 1.09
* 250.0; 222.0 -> 0.83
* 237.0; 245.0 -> 1.10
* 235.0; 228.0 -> 0.99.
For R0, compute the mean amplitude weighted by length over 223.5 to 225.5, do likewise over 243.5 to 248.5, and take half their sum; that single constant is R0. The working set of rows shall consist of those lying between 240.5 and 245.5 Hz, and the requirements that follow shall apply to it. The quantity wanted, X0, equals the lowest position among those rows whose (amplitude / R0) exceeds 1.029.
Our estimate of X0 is 241.0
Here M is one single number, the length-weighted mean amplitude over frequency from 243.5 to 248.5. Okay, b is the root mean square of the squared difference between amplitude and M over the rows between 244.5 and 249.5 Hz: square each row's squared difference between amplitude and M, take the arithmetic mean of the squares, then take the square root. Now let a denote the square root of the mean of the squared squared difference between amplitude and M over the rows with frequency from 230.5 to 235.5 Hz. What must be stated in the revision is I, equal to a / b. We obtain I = 2.5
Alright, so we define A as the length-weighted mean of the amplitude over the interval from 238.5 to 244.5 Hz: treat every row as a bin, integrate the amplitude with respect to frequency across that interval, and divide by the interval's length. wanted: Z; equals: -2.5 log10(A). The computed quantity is -4.27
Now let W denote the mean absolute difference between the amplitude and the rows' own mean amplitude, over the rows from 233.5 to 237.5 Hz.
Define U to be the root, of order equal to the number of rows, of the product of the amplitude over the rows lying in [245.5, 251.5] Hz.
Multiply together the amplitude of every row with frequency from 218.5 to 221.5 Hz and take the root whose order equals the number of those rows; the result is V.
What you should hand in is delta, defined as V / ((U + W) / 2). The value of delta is 1.54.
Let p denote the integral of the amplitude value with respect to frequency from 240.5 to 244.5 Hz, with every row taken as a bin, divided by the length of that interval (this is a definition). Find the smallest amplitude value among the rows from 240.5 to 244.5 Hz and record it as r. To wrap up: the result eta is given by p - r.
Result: 0.3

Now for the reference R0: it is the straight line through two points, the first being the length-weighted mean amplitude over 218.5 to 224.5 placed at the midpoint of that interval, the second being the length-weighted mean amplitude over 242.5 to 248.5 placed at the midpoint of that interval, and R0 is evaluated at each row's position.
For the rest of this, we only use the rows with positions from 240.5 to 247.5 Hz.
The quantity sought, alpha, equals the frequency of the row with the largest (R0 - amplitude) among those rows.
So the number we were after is 245.0 Hz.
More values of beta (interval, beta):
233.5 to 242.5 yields 239.0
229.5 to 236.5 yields 233.0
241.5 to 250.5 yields 247.0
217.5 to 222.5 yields 219.0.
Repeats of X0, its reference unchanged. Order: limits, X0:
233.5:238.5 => 238.0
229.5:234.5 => 233.0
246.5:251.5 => 247.0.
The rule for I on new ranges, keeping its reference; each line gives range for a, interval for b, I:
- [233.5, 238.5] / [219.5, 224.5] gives 0.3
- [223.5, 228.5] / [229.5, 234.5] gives 2.9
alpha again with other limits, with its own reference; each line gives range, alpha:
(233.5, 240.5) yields 237.0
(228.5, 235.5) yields 234.0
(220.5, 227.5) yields 221.0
